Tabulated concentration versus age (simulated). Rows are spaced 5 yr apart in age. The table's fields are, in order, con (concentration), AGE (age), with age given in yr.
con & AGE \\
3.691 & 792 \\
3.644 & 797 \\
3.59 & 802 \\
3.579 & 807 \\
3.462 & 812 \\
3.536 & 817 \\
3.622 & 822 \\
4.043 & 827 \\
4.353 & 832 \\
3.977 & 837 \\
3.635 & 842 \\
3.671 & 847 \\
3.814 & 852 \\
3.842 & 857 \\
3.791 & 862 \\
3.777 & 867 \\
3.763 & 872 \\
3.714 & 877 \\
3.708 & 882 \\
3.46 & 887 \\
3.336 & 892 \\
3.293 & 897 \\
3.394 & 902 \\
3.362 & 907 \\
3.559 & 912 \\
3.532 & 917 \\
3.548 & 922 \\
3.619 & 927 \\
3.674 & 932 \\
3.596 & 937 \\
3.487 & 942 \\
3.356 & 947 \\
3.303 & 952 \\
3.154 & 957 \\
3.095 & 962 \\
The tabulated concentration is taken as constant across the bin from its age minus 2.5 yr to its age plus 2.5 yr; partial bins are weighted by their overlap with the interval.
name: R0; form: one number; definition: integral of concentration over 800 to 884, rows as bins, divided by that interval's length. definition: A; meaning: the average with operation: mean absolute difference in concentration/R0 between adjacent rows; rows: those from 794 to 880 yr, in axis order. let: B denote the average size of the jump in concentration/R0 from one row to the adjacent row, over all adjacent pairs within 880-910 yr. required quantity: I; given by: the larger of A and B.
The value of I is 0.035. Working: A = 0.035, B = 0.029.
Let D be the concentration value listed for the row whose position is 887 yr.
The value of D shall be 3.46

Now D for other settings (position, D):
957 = 3.154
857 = 3.842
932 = 3.674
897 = 3.293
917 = 3.532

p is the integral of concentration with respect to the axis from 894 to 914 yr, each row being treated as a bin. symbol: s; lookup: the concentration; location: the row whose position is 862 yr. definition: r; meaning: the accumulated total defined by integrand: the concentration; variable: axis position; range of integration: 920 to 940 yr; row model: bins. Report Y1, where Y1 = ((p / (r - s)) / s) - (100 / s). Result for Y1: -26.1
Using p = 68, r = 72.2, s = 3.791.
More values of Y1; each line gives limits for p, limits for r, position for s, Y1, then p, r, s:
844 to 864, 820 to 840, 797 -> -27.2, 76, 80.0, 3.644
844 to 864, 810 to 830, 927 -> -27.3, 76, 73.8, 3.619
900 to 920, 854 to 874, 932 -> -27.0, 69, 75.9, 3.674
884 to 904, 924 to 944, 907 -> -29.5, 68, 71.9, 3.362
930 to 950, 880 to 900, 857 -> -25.7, 70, 68.8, 3.842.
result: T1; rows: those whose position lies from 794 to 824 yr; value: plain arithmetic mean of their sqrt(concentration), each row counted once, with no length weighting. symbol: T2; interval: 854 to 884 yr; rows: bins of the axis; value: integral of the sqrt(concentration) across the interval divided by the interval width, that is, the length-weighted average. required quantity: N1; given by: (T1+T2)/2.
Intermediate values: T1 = 1.89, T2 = 1.94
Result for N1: 1.92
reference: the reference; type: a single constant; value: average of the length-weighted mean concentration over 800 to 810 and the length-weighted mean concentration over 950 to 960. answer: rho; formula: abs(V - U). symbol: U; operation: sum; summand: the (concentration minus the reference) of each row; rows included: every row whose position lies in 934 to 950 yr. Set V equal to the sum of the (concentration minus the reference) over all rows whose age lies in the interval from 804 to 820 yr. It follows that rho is 0.1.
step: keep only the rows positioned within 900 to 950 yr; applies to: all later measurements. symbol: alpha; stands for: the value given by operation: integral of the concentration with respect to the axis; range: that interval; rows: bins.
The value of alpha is 176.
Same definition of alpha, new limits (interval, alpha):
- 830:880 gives 191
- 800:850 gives 187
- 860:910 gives 178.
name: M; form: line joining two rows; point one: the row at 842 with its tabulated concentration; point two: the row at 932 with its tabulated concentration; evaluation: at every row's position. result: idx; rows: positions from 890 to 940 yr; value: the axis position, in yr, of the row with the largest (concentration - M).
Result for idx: 932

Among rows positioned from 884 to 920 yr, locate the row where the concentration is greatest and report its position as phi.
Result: 912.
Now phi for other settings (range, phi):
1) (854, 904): 857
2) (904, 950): 932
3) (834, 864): 837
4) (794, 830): 827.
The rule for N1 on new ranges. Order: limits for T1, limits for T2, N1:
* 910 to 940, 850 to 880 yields 1.92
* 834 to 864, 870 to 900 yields 1.91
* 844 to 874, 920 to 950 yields 1.91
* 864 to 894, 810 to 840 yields 1.93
